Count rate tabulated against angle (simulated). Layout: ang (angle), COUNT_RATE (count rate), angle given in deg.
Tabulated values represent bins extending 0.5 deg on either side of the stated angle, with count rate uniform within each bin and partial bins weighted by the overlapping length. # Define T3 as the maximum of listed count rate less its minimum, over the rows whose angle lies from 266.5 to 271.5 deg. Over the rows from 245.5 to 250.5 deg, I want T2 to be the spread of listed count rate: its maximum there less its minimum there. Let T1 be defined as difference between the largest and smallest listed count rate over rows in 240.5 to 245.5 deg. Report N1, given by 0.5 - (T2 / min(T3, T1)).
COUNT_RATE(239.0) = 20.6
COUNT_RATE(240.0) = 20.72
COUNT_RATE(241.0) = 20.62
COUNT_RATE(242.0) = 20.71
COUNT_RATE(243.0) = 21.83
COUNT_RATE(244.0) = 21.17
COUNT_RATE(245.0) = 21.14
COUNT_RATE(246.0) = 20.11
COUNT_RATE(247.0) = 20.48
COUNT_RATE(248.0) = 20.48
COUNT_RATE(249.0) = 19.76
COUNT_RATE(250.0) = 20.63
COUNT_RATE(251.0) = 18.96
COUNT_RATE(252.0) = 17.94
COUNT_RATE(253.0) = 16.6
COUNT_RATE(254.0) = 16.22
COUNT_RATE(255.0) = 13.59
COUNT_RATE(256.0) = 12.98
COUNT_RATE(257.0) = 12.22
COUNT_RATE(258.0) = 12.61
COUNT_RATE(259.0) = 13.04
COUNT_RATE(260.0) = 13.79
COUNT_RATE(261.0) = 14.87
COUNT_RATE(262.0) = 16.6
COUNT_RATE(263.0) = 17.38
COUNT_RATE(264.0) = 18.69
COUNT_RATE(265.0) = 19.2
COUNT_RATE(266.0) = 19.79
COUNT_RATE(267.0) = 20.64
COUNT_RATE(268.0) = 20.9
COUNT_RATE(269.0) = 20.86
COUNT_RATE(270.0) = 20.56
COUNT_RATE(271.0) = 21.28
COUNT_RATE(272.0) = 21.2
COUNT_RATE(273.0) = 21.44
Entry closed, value -0.7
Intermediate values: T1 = 1.2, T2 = 0.9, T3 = 0.7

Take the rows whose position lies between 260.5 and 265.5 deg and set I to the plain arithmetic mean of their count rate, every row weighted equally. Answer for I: 17.3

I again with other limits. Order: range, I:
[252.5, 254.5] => 16.4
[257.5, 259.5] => 12.8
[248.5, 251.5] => 19.8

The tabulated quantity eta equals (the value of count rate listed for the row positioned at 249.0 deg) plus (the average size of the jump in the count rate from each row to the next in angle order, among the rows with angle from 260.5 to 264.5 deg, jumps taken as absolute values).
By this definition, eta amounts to 21.0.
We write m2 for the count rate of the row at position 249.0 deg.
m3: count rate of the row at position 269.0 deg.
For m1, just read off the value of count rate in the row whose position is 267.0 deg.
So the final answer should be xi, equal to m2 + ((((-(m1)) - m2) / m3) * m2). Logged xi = -19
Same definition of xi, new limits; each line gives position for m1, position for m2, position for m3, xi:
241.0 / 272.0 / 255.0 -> -44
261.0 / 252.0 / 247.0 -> -11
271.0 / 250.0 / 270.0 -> -21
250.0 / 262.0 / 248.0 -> -14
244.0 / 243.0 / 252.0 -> -30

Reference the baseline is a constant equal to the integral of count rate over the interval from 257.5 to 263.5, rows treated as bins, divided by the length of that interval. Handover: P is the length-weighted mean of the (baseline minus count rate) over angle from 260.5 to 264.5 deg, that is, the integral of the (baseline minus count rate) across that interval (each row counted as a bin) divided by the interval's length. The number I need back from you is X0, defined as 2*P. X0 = -4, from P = -2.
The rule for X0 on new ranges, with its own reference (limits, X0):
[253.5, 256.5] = 1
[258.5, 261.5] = 2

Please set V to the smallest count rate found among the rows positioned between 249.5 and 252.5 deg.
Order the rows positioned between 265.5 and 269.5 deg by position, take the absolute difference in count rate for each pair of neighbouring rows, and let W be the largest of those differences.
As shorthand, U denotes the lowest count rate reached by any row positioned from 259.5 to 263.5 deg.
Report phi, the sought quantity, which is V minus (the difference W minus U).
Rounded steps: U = 13.79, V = 17.94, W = 0.85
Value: 30.9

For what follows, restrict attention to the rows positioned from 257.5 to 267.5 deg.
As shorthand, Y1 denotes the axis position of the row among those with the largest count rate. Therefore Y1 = 267.0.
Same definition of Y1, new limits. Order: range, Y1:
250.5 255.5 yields 251.0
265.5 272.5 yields 271.0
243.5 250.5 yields 244.0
